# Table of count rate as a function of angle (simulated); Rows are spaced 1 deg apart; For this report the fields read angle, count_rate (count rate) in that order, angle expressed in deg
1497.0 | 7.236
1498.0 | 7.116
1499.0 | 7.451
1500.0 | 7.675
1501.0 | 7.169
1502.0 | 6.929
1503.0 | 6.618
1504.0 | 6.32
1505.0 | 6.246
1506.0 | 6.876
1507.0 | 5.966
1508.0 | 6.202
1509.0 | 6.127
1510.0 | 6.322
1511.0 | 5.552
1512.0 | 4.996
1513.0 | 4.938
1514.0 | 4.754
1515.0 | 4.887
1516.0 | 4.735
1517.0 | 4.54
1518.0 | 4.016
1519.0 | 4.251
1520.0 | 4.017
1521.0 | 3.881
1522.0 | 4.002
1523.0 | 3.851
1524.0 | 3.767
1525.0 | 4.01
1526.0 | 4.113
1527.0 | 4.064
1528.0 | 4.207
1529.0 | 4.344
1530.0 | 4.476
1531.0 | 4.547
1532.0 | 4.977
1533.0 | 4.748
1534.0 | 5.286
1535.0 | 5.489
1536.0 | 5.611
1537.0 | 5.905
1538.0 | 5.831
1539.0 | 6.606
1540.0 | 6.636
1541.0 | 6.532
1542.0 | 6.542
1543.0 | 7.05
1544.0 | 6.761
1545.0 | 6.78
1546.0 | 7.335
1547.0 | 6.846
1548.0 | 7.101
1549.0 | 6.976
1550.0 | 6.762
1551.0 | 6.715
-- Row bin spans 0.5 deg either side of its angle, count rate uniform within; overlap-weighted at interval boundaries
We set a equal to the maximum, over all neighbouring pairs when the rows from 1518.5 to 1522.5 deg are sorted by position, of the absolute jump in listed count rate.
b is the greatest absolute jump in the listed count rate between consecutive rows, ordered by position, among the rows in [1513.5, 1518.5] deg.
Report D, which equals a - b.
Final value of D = -0.29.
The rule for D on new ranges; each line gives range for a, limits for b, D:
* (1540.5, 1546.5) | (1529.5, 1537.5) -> 0.02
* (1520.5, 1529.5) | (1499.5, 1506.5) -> -0.39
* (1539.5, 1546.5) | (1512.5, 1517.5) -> 0.36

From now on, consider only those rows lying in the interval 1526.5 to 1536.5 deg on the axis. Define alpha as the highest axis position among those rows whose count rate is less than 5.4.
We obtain 1534.0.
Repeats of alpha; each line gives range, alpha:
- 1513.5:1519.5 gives 1519.0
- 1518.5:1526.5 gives 1526.0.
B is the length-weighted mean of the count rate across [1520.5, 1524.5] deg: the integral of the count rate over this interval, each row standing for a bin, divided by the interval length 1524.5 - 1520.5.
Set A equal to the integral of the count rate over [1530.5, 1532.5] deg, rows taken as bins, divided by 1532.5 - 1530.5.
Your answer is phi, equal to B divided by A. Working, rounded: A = 4.8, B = 3.9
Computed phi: 0.8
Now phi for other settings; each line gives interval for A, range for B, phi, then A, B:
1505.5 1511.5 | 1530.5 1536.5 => 0.8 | 6.2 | 5.1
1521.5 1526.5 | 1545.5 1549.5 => 1.8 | 3.9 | 7.1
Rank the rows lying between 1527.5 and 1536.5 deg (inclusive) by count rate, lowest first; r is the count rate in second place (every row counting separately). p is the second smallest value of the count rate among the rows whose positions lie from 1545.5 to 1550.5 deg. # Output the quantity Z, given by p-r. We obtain 2.5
